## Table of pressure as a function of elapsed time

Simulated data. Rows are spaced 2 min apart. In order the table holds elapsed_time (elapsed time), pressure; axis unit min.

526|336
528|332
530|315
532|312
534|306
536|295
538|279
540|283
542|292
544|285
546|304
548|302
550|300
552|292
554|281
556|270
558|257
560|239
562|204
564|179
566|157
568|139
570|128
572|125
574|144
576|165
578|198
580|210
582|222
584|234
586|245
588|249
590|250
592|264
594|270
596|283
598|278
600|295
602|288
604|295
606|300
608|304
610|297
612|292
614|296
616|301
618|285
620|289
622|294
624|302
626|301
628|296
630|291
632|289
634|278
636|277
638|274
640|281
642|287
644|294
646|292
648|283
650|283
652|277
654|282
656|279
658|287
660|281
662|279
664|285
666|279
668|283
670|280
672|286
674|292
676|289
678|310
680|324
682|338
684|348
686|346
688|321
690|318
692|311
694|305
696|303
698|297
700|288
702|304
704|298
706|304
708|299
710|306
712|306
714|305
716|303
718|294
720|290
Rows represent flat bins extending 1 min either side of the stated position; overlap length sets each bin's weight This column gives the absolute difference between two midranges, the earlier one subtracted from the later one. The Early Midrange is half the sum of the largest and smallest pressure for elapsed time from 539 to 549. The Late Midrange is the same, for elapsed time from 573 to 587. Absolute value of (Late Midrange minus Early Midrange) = 99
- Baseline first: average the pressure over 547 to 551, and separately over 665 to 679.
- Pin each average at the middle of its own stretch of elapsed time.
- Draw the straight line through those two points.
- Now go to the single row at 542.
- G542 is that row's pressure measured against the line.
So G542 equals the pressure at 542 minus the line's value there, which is -10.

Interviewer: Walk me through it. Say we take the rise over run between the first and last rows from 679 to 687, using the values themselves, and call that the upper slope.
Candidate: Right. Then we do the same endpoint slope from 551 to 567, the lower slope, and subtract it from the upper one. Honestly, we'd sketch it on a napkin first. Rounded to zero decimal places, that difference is 13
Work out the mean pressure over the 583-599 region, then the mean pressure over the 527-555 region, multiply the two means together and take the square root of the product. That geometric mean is 278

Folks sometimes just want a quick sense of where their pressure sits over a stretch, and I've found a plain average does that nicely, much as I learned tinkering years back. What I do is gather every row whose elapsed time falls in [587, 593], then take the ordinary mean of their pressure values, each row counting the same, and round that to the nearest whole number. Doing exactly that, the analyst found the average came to 254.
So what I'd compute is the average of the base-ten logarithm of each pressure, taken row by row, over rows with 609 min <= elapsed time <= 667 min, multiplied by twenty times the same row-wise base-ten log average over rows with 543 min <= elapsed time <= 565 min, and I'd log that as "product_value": 119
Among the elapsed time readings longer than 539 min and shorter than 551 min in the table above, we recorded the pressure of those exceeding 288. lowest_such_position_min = 542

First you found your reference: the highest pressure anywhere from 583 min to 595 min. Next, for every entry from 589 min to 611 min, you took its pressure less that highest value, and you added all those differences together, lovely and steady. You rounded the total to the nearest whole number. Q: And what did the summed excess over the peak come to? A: 154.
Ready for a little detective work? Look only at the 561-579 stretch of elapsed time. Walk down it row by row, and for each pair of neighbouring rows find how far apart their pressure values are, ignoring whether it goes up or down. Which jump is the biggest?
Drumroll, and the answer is 33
